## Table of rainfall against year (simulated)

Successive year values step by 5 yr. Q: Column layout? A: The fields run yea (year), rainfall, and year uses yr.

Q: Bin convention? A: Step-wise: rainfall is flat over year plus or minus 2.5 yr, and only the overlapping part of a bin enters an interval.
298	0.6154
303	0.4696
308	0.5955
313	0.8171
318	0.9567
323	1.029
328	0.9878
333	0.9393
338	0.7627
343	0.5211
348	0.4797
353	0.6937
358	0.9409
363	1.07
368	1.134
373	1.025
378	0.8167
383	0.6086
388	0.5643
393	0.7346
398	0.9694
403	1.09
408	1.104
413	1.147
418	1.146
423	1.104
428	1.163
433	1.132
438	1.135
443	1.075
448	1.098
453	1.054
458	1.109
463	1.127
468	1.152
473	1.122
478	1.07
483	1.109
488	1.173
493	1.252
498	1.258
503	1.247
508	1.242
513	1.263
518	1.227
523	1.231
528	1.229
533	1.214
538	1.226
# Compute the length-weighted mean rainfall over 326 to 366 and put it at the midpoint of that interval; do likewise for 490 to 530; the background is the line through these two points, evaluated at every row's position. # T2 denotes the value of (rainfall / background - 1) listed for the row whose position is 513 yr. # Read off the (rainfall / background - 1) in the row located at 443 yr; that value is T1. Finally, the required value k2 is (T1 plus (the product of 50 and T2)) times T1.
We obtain 0.0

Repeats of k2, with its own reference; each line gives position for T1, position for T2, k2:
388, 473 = 0.5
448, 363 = 0.3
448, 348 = -0.4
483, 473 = 0.1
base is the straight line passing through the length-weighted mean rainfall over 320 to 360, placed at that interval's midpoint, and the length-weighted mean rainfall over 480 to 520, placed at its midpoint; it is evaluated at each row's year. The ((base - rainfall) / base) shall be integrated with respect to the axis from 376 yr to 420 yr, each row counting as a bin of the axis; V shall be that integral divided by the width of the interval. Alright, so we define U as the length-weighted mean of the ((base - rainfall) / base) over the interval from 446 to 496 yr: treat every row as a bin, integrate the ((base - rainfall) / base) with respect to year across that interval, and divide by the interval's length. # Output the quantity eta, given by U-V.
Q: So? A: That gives -0.04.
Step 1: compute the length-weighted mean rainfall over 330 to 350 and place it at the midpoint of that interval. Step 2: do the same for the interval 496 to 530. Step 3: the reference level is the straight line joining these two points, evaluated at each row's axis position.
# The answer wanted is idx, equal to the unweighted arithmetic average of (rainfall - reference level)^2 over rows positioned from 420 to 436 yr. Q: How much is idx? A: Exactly 0.03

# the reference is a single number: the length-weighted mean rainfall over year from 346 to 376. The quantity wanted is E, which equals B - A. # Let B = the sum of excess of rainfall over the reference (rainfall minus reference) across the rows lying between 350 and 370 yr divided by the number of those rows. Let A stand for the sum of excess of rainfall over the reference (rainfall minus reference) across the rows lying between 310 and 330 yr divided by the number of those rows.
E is 0.01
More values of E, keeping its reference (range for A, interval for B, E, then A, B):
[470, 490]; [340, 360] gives -0.46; 0.222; -0.2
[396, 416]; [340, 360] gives -0.42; 0.181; -0.2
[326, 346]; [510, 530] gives 0.43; -0.093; 0.3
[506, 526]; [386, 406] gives -0.40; 0.345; -0.1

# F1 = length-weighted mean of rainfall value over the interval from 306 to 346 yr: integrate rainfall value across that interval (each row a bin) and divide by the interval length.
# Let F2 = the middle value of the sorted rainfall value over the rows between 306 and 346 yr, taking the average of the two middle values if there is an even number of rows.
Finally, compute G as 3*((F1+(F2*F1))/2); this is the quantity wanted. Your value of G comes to 2.3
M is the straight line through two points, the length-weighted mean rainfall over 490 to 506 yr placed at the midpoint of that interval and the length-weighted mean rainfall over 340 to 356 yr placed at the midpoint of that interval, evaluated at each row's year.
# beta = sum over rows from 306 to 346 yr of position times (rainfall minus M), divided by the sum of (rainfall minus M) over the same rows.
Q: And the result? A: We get 323.0 yr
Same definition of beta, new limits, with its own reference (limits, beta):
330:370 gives 354.0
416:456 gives 429.3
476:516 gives 492.3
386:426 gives 415.3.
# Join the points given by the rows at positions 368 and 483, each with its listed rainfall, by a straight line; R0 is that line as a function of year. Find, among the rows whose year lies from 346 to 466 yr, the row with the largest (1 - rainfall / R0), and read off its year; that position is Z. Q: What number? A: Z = 348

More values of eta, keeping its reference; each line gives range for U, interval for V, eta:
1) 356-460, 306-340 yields 0.13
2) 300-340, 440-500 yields -0.10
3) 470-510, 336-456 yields 0.00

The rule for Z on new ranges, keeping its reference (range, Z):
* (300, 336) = 303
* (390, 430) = 393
